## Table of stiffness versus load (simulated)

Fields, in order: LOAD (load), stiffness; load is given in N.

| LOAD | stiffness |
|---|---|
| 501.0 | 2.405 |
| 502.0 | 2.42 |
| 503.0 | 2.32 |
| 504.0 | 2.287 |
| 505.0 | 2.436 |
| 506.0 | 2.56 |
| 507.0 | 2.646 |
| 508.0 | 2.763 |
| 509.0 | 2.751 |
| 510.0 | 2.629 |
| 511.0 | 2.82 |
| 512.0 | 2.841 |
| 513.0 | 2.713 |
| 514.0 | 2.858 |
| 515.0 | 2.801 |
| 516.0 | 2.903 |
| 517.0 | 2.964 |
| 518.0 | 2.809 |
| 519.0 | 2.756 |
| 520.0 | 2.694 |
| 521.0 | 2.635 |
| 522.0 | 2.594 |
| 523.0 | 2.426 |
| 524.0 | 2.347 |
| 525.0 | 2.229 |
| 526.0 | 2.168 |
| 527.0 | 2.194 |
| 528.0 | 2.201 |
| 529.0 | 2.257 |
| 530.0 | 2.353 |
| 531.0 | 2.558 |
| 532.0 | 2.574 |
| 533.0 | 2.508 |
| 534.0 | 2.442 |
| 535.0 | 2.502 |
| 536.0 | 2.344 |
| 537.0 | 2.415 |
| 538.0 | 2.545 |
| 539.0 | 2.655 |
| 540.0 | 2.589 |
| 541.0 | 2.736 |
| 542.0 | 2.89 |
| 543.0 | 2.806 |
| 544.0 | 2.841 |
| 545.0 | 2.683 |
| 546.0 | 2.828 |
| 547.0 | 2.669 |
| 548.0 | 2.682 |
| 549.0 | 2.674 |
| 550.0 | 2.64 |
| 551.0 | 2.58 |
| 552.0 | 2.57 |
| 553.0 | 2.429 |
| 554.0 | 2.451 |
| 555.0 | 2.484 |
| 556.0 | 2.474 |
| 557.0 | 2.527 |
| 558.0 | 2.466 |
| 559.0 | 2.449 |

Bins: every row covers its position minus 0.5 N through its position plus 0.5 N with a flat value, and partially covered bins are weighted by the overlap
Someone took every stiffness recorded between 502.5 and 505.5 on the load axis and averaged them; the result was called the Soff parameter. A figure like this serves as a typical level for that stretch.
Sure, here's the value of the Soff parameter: 2.35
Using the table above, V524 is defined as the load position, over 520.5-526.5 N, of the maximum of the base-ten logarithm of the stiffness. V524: 521.0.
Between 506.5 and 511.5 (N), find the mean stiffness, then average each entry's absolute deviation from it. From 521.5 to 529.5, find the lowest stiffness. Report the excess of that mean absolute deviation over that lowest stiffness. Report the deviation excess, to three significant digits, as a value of -2.10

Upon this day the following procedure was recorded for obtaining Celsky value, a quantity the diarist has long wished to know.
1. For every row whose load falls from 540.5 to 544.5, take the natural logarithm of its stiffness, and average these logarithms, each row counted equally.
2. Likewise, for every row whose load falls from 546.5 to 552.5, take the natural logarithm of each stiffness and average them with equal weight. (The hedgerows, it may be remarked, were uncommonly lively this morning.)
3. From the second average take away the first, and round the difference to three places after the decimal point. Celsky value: -0.067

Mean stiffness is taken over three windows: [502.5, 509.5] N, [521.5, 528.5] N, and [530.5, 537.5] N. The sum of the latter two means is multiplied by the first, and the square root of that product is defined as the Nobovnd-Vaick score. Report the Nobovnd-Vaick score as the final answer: 3.48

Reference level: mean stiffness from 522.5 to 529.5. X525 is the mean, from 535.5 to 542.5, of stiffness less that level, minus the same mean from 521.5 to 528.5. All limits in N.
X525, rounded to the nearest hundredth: 0.29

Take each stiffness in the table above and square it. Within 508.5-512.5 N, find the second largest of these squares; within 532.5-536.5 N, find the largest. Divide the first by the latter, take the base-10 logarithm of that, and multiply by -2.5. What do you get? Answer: -0.25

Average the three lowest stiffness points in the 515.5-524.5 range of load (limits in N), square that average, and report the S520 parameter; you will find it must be 6.0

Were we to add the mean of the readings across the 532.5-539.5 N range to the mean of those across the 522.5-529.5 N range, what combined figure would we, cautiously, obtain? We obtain 4.7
